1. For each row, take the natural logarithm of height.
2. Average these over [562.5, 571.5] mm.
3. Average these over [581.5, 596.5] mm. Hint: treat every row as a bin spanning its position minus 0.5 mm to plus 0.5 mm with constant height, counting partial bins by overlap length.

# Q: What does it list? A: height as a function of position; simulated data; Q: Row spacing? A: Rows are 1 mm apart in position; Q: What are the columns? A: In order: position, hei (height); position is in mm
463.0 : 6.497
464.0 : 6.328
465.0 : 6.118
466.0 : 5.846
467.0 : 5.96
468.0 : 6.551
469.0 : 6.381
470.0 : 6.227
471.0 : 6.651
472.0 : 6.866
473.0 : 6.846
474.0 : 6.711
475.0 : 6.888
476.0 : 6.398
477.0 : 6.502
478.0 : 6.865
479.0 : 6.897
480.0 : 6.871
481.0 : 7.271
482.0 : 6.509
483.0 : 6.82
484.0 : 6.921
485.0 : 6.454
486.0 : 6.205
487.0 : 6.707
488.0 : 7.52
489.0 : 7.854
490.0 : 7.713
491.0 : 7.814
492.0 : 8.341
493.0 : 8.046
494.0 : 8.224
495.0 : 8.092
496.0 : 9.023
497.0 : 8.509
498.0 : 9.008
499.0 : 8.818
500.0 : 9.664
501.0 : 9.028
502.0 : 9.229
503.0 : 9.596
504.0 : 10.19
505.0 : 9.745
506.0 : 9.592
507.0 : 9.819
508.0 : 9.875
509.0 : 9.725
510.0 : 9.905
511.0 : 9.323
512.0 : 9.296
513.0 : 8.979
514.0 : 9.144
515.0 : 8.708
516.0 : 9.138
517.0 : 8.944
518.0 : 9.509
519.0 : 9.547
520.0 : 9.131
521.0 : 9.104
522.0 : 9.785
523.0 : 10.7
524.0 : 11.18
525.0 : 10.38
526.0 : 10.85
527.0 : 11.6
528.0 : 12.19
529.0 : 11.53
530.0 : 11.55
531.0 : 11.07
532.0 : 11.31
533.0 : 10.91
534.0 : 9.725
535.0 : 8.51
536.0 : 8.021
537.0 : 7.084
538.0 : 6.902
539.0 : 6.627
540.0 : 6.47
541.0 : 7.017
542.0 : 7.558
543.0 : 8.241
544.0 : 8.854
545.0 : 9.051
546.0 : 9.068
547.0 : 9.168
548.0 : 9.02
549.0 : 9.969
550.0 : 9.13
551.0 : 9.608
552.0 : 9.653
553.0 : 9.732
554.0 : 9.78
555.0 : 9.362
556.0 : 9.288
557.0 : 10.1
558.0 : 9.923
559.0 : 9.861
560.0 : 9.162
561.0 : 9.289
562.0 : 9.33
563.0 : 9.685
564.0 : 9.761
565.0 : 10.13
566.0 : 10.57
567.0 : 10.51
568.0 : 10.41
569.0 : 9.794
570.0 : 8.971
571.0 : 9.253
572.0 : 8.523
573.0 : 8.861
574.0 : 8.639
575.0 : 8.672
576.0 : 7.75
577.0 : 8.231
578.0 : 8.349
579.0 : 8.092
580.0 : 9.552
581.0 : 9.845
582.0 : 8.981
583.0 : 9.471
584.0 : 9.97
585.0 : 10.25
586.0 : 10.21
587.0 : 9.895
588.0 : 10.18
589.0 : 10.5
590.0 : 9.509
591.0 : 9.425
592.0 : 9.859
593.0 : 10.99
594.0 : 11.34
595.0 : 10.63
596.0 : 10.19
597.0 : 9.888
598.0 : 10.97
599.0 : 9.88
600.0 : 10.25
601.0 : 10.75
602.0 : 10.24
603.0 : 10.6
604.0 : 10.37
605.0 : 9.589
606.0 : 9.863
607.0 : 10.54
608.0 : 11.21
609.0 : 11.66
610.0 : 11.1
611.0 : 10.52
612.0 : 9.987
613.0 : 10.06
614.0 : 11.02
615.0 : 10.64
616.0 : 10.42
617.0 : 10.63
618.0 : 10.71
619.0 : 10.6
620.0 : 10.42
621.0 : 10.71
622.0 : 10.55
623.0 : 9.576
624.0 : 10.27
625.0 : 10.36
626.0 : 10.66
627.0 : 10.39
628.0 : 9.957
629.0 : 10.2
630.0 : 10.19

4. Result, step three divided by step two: 1.01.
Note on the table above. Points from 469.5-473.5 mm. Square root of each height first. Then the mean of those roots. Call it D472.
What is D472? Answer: 2.58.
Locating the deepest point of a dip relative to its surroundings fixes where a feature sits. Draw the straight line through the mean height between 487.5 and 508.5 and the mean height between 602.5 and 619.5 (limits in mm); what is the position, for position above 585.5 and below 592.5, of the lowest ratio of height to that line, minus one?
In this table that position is 591.0 mm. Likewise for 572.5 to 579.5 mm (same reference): 576.0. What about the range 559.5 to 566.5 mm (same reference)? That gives 560.0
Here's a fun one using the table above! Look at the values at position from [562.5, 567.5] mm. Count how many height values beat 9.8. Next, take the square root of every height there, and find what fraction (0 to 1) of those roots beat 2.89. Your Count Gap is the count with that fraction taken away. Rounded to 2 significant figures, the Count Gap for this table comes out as 2.0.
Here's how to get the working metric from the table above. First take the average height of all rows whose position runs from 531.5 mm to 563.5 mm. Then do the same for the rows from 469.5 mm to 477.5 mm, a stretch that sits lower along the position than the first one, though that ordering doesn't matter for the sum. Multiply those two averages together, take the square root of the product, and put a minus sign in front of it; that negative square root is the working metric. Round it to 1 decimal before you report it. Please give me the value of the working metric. -7.7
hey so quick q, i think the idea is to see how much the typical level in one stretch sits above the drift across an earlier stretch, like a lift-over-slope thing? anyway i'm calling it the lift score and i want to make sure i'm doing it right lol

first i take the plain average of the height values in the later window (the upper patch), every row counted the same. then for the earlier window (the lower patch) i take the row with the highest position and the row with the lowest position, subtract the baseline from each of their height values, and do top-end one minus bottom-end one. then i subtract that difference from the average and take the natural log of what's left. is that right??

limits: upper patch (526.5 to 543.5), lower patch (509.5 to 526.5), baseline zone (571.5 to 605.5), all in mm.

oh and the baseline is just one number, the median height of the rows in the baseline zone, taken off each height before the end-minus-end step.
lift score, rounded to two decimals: 2.11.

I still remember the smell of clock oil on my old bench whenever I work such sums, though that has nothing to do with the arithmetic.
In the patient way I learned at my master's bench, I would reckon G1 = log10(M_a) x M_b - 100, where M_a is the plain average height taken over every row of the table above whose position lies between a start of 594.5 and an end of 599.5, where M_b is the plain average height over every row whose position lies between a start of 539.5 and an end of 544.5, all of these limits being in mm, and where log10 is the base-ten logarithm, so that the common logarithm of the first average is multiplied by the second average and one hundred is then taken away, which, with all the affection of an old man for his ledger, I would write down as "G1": -92.3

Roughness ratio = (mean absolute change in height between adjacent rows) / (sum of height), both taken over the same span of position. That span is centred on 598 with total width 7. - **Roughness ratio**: 0.0087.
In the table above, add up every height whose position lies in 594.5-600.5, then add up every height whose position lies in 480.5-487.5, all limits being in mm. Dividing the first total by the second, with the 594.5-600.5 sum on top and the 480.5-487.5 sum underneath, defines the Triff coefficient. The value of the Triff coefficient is 1.3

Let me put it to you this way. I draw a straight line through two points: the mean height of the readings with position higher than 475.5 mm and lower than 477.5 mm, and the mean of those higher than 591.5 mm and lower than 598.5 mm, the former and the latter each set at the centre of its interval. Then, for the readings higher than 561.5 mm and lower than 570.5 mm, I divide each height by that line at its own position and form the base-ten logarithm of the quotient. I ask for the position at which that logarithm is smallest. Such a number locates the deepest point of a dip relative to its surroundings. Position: 570.0 mm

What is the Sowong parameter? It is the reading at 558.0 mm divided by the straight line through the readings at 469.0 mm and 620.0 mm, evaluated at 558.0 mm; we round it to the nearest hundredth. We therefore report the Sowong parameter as 1.13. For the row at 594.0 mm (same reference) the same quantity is 1.17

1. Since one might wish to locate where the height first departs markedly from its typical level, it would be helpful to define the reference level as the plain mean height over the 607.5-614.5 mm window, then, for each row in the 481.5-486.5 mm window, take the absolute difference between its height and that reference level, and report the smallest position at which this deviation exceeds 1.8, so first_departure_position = 482.0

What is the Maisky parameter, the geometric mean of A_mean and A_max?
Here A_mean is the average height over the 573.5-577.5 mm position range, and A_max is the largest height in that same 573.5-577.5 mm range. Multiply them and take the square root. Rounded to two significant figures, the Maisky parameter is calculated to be 8.5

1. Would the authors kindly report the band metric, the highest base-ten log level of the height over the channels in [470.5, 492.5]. 0.92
